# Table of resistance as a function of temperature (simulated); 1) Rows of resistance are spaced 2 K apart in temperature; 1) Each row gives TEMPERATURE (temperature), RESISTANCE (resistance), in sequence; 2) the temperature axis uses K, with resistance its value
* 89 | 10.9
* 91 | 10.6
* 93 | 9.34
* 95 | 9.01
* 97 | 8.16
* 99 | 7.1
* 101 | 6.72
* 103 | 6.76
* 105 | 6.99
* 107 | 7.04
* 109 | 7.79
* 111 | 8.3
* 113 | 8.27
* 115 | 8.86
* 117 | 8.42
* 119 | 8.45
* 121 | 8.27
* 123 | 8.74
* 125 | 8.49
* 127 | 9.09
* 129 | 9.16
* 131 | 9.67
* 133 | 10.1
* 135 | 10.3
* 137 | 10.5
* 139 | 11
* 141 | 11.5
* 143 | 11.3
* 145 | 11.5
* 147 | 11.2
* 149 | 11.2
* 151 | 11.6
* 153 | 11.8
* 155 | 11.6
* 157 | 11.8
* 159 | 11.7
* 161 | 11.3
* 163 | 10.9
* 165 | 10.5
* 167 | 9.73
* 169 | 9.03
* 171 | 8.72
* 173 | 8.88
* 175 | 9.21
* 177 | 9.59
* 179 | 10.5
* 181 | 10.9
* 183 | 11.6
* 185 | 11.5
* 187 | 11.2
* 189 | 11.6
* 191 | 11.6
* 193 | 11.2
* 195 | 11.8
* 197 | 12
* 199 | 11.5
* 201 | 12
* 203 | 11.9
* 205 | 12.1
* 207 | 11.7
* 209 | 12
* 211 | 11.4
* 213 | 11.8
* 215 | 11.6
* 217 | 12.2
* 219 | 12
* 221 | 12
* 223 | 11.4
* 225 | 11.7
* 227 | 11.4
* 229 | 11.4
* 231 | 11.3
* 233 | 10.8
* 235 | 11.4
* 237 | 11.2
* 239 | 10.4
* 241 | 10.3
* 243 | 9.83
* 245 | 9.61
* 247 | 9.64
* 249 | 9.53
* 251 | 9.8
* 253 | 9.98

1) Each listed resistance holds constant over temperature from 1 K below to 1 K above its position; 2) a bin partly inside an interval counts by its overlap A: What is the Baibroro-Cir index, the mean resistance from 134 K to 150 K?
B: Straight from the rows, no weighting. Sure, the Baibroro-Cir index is 11.1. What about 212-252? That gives 11.0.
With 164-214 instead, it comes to 11.0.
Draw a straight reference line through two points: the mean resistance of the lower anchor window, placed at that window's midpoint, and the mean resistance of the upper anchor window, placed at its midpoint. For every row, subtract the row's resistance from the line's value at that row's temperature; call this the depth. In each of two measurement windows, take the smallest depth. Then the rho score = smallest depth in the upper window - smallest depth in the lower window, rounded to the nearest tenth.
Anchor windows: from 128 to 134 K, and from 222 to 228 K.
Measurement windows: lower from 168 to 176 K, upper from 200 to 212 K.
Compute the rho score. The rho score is -2.3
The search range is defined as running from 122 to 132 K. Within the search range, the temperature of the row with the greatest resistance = 131 K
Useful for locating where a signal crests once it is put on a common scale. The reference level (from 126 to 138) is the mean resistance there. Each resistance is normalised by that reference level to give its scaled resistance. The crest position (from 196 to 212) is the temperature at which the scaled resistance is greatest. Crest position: 205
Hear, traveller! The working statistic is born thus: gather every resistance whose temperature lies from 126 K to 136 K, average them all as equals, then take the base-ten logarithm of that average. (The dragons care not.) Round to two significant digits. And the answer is 0.99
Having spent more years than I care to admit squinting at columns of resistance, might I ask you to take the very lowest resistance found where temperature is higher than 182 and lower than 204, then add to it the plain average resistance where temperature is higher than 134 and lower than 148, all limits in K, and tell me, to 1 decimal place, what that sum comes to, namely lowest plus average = 22.2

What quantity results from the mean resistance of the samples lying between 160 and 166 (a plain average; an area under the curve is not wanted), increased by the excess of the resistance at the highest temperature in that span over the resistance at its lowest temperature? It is 10.1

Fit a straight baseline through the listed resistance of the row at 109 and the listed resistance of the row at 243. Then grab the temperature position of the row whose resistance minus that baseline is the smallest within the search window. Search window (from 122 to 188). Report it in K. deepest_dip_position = 171 K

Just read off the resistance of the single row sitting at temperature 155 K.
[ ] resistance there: 11.6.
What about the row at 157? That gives 11.8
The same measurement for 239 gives 10.4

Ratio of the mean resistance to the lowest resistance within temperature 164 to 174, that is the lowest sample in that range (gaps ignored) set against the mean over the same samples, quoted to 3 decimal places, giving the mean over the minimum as 1.075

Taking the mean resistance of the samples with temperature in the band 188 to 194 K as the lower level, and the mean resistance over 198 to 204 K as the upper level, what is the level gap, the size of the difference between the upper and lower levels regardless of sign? 0.3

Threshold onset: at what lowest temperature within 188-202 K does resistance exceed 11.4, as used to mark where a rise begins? 189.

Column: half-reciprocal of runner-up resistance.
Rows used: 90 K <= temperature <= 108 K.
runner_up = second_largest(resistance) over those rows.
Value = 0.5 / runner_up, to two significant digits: 0.054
